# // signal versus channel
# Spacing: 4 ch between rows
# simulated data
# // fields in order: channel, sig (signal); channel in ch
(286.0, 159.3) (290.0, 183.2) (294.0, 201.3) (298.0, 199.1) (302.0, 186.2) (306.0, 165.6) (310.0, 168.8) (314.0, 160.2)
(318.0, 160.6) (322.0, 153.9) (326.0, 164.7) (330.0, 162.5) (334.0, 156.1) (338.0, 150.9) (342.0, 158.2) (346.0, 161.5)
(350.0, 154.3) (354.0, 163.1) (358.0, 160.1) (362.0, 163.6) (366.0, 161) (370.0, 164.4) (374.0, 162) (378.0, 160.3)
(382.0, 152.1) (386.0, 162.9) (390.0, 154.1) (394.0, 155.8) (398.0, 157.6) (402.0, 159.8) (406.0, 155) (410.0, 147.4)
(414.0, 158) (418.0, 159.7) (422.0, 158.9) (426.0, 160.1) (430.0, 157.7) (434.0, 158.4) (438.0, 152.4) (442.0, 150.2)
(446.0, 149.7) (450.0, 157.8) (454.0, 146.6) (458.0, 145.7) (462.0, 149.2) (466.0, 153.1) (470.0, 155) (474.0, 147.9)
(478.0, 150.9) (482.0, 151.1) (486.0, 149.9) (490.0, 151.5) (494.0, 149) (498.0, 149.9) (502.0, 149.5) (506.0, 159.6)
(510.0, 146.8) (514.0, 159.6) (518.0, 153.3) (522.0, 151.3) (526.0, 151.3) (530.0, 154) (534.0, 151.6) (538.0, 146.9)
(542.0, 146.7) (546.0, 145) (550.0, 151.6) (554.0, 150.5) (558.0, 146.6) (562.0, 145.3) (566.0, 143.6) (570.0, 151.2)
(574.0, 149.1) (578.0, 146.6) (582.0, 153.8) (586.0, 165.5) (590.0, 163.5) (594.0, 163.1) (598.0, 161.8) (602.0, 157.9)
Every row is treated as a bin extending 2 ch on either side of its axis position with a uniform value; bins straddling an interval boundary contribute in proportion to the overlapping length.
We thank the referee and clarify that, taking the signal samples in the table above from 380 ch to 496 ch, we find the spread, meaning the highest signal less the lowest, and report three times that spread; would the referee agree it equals 52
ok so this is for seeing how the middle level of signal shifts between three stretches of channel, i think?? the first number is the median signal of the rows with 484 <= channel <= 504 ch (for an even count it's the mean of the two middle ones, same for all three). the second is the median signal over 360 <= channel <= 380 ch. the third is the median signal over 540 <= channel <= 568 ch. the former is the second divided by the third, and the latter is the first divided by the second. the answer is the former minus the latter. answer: 0.18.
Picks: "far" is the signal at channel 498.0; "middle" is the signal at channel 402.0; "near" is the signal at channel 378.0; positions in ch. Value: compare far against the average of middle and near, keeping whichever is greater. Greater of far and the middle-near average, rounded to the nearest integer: 160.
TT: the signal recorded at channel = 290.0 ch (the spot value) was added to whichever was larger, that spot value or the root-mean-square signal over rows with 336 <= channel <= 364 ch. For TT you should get 366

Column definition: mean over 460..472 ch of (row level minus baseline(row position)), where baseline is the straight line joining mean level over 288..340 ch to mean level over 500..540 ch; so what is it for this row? -5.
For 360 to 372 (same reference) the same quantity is -3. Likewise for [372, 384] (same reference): -7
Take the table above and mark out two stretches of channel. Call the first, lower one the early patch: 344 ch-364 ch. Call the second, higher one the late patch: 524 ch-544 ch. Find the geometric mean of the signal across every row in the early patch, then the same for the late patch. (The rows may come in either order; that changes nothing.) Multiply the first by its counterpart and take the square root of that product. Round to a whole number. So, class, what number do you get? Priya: 155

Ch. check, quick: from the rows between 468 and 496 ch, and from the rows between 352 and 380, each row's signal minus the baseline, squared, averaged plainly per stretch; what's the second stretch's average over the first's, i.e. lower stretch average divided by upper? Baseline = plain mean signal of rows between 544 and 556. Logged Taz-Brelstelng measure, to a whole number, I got 23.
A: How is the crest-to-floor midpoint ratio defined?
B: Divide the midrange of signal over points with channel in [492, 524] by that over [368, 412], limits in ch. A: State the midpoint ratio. 0.98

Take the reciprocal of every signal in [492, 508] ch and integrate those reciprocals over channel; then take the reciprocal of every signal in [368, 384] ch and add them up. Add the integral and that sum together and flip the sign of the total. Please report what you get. -0.130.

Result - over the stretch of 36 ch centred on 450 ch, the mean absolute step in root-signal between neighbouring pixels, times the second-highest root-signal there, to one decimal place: 2.3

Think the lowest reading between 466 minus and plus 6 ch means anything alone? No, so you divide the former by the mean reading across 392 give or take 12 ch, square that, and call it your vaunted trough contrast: 0.90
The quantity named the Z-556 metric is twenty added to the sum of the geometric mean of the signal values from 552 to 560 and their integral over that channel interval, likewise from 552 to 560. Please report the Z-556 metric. 1357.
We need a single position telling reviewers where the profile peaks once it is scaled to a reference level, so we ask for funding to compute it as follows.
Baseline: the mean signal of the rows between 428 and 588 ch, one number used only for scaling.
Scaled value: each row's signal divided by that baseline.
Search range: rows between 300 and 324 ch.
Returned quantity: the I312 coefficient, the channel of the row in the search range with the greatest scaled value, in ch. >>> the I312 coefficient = 302.0 ch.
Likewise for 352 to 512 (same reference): 370.0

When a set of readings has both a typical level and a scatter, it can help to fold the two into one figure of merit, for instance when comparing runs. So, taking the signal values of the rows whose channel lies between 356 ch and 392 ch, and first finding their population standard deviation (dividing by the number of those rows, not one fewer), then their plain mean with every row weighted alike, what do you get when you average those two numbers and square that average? 6727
